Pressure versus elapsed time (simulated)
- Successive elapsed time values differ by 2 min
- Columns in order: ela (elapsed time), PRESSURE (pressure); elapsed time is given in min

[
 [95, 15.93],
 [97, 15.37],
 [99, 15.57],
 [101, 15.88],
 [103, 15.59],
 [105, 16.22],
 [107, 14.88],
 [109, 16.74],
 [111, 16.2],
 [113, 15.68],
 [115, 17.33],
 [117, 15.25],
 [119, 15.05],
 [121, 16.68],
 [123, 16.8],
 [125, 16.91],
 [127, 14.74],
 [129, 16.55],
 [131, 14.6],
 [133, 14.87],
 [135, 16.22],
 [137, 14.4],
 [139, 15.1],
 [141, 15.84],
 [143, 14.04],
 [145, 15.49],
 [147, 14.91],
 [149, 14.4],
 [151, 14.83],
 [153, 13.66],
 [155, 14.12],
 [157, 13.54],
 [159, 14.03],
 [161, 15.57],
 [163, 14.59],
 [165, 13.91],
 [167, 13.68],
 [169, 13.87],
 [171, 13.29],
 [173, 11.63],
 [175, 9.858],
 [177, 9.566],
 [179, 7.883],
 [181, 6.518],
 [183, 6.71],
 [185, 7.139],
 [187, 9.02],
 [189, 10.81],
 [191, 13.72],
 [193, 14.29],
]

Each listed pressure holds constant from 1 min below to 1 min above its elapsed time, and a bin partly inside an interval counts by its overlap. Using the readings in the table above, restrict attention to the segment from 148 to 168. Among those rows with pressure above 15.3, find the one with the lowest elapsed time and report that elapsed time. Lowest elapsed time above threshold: 161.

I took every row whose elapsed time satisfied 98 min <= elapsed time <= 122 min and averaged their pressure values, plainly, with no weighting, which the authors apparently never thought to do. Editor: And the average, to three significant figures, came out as 15.9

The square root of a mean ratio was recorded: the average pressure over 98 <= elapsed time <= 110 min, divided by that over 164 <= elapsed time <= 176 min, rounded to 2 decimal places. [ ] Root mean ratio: 1.12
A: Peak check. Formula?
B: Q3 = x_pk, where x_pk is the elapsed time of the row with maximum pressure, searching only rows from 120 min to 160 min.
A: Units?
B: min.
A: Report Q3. 125 min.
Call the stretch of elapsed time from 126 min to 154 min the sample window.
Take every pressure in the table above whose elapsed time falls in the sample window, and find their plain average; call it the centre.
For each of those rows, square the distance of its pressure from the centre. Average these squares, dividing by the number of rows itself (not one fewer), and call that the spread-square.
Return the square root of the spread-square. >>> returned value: 0.78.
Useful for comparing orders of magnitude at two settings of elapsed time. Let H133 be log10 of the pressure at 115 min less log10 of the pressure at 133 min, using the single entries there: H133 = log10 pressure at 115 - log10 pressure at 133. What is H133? 0.07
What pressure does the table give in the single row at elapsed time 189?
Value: 10.81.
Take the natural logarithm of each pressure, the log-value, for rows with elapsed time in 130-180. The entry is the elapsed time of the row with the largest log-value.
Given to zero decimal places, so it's 135 min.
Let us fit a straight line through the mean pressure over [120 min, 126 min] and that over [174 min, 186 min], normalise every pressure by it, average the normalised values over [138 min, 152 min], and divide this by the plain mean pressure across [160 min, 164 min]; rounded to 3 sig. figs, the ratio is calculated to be 0.0742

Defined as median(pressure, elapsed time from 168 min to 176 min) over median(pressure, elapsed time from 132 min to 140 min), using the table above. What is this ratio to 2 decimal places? 0.83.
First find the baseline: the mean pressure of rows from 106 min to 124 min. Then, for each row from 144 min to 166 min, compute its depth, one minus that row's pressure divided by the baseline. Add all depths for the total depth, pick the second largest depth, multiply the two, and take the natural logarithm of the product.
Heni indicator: -1.8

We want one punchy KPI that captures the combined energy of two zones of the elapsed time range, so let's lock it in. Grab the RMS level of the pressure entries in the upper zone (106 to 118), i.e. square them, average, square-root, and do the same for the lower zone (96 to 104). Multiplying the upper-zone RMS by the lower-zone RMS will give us 250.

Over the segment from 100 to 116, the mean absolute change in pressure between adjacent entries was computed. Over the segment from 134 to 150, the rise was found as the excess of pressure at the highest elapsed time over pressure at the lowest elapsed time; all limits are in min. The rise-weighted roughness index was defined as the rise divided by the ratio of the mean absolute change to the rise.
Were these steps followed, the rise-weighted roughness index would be 3.4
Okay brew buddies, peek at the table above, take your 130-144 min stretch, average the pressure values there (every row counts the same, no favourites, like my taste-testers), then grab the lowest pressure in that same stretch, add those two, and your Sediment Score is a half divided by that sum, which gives 0.0172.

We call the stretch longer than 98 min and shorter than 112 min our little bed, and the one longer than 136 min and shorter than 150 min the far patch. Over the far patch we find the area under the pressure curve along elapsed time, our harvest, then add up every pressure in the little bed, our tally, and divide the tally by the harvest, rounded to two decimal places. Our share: 0.53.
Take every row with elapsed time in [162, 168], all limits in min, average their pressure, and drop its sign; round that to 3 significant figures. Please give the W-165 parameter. 14.1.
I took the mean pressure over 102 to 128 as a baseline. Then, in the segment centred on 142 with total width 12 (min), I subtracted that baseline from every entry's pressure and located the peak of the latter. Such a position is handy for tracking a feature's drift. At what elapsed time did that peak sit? 141 min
